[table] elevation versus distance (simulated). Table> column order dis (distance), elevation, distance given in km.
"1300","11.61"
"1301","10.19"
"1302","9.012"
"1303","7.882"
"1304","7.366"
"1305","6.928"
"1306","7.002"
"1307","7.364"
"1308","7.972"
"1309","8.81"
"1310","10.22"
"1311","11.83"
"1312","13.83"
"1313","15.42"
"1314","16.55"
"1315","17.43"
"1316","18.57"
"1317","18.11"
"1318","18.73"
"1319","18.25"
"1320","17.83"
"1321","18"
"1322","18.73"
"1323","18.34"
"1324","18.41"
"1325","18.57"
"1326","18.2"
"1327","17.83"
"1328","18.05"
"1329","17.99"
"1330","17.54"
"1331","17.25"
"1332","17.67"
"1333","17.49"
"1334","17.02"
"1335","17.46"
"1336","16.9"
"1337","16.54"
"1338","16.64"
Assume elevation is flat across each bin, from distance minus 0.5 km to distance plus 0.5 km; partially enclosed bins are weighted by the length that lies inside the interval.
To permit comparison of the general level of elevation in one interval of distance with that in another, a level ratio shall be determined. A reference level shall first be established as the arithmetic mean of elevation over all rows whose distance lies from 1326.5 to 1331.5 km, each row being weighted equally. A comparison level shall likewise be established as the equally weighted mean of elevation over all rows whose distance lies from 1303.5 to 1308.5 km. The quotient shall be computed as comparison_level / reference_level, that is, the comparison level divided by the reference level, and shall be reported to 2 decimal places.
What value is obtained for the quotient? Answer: 0.41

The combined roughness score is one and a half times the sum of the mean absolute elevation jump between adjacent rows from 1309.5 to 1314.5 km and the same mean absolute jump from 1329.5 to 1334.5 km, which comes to 2.9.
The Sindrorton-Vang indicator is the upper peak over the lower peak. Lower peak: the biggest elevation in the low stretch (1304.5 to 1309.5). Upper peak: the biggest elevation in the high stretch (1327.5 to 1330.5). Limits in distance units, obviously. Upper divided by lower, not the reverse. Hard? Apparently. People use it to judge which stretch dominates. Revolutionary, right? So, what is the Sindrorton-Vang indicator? 2.0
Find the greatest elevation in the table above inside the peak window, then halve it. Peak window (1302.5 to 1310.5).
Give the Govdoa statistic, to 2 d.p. 5.11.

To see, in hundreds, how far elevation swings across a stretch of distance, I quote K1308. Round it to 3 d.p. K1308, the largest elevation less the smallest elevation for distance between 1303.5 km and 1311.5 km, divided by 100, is 0.049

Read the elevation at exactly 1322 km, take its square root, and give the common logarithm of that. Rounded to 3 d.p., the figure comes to 0.636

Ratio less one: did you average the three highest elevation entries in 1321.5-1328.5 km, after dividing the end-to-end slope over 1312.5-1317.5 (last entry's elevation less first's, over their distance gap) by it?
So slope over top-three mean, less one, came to -0.96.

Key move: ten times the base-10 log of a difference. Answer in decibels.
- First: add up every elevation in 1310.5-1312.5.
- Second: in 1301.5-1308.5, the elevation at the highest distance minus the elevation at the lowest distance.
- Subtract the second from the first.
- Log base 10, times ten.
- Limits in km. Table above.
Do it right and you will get 14.3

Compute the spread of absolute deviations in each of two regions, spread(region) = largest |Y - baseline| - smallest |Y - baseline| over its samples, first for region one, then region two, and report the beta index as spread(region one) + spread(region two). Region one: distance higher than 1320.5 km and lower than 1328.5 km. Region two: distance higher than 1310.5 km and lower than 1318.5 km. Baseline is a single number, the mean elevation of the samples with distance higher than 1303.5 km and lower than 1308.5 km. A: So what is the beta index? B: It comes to 7.8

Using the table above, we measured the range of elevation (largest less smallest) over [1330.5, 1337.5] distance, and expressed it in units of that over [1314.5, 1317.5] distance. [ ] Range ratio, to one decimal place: 1.0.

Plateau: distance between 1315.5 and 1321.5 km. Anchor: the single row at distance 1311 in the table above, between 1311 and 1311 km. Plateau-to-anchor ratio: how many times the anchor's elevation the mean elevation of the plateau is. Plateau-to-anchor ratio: 1.54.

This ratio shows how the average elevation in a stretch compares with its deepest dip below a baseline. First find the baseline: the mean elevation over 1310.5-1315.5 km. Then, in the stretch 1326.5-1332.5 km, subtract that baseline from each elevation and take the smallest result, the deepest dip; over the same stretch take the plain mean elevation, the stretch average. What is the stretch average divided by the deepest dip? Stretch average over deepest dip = 8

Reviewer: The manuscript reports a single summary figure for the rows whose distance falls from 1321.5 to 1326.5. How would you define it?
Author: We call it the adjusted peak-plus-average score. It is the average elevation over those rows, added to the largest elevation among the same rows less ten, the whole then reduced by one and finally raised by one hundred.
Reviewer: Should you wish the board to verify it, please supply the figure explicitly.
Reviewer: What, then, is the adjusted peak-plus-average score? 126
